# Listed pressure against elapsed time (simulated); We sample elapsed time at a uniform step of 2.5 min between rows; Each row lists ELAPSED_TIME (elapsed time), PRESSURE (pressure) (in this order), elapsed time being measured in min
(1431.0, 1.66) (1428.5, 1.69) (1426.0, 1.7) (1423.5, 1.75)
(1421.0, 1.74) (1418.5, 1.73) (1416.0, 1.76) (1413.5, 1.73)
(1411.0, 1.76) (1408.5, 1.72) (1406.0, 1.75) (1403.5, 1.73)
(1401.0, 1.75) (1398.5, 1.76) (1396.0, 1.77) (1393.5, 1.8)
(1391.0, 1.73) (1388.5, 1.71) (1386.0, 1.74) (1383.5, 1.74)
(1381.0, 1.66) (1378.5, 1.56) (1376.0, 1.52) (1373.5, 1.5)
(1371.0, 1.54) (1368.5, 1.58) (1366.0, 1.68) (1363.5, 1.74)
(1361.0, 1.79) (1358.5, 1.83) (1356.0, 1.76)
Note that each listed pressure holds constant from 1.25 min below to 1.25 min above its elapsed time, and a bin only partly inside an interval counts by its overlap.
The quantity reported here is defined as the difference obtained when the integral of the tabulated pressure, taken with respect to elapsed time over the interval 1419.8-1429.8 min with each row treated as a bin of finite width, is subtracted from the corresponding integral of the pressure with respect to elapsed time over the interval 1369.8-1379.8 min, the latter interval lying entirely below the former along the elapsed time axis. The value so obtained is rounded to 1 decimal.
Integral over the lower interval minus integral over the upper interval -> -1.9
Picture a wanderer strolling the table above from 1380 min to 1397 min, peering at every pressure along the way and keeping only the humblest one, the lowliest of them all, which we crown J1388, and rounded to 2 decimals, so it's 1.66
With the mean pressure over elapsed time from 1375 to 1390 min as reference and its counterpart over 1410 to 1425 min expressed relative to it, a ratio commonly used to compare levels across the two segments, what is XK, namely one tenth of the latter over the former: 0.105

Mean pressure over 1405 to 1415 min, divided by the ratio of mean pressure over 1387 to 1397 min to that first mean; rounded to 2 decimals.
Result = 1.73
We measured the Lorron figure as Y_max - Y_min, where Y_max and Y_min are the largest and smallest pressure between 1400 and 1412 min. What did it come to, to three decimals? 0.040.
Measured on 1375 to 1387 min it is 0.220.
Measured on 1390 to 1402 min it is 0.070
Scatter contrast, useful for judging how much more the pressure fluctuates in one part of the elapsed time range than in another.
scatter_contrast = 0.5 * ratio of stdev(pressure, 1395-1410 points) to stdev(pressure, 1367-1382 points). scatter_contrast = 0.16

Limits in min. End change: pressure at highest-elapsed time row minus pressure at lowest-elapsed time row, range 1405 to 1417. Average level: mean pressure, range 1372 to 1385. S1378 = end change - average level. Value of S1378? -1.59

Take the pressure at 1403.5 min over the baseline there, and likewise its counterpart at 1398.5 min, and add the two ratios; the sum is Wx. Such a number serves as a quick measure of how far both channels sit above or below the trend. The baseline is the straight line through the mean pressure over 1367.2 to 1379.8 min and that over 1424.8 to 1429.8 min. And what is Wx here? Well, 2.16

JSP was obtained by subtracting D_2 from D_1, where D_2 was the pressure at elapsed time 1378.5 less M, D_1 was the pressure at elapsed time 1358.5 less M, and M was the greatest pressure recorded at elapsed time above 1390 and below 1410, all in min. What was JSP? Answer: 0.27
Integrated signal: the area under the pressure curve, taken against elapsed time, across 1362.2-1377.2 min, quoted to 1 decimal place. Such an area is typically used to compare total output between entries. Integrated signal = 23.9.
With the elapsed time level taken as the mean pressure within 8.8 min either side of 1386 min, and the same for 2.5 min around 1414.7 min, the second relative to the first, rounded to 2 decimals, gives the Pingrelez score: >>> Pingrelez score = 1.02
